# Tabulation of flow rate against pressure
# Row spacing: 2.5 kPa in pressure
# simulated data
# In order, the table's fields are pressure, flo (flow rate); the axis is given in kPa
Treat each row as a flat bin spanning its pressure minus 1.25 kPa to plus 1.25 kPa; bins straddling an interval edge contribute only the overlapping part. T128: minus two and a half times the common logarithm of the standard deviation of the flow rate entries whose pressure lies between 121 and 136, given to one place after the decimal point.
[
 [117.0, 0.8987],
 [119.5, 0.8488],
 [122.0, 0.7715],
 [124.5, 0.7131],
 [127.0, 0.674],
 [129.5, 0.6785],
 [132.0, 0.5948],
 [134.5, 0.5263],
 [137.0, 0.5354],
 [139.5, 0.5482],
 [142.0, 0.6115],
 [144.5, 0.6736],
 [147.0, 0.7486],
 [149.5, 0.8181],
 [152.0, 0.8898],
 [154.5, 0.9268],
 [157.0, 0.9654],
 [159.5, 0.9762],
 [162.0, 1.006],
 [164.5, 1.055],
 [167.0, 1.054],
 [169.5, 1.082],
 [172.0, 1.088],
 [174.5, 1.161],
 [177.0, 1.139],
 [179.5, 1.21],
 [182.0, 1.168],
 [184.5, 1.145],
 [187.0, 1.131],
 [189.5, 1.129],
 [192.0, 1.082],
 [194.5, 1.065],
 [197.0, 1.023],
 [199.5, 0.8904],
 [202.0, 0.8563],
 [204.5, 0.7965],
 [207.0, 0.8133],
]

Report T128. 2.7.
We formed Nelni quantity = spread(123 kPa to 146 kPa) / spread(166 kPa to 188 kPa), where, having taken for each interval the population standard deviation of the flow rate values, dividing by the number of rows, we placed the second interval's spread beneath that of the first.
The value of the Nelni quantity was 1.4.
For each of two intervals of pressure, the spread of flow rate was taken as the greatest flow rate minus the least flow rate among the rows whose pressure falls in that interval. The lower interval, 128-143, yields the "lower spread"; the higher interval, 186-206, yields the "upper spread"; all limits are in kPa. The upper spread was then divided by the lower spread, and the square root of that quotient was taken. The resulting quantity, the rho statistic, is 1.5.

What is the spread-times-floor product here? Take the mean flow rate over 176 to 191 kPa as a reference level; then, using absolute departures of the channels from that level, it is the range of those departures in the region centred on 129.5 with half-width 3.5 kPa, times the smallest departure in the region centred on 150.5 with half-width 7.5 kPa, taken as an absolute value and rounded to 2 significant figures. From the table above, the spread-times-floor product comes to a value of 0.016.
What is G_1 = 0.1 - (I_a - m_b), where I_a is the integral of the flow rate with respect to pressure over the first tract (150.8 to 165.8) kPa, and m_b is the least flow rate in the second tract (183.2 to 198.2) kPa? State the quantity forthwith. -13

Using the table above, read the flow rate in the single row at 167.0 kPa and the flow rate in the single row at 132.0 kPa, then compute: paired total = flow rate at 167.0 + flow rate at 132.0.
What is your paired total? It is 1.6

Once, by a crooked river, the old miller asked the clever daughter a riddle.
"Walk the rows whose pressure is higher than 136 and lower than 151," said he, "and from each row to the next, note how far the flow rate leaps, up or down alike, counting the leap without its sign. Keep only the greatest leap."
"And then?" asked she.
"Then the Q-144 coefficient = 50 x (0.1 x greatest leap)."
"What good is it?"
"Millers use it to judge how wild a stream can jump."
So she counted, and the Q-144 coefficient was 0.375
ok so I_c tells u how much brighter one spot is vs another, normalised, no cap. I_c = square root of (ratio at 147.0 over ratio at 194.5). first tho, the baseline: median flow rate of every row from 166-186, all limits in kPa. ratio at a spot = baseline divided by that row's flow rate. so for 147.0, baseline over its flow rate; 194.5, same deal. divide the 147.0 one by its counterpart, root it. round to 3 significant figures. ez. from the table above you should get 1.19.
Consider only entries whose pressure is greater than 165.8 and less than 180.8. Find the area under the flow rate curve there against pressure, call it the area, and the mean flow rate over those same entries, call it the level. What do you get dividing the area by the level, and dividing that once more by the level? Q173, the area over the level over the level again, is 13.4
